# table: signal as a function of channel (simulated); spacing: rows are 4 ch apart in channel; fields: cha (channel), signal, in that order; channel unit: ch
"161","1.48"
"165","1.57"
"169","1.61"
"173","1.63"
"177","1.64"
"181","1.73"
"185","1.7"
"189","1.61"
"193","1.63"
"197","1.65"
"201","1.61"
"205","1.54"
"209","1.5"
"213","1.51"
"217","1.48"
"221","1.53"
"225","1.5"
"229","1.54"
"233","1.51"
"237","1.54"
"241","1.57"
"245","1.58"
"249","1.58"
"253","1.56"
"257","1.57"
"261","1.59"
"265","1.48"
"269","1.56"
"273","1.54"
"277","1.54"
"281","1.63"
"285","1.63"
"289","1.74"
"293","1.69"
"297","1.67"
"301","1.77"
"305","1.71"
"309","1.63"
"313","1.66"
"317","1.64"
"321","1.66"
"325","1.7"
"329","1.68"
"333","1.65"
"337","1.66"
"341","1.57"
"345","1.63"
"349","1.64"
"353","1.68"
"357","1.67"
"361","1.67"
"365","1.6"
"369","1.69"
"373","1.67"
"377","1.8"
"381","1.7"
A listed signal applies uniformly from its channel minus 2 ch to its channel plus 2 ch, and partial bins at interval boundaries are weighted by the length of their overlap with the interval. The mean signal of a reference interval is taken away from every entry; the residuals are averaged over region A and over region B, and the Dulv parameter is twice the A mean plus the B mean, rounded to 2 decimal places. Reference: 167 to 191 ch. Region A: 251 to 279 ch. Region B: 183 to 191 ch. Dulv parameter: -0.21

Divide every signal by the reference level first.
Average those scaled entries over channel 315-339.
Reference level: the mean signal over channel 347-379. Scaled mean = 0.99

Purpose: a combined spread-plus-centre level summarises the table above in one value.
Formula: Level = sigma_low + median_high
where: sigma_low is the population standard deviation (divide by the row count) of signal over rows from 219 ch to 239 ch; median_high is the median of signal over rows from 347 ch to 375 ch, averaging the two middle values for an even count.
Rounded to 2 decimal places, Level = 1.69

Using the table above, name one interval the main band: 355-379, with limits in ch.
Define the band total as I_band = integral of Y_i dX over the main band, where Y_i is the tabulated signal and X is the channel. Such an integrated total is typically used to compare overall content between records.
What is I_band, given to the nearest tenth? 40.4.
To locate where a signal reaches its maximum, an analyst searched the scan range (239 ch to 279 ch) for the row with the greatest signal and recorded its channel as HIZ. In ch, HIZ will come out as 261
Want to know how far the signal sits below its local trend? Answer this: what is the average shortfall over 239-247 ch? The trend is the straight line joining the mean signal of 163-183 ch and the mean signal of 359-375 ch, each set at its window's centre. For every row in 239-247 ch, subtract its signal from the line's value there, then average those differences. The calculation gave 0.07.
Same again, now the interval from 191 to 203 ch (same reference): 0.01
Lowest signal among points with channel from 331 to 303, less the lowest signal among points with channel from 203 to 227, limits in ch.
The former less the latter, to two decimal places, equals 0.15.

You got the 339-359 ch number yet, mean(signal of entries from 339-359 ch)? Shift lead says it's 1.64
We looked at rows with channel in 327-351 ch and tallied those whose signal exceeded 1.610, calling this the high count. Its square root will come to 2.24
